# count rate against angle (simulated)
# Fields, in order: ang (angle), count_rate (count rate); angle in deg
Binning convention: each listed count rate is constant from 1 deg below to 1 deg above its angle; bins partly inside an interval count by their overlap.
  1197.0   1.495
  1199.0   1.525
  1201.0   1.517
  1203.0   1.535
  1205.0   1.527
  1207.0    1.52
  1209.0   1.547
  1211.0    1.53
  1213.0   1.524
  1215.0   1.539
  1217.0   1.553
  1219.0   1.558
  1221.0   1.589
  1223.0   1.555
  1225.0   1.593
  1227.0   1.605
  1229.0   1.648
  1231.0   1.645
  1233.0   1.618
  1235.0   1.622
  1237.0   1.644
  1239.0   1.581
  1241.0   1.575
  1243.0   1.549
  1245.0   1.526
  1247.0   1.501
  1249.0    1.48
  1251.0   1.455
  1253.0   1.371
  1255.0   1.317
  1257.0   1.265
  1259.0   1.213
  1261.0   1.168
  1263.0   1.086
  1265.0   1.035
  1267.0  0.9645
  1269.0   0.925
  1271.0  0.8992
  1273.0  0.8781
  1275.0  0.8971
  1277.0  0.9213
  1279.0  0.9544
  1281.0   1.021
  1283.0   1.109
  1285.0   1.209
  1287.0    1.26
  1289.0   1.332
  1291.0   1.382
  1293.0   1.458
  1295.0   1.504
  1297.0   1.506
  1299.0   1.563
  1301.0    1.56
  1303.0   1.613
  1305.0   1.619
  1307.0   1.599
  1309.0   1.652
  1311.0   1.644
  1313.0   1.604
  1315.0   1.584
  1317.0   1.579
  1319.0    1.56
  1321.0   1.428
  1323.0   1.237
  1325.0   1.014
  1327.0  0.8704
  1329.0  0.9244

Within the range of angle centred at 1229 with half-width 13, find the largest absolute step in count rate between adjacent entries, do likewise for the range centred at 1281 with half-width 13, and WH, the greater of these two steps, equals 0.100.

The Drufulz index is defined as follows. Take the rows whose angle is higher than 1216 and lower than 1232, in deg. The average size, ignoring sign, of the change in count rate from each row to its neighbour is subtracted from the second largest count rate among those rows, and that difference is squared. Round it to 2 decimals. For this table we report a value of 2.63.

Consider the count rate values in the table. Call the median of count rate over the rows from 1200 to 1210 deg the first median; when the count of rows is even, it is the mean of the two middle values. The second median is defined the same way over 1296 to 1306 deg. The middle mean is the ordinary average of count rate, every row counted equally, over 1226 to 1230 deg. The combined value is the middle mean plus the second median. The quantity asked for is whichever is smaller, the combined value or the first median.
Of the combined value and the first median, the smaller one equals 1.53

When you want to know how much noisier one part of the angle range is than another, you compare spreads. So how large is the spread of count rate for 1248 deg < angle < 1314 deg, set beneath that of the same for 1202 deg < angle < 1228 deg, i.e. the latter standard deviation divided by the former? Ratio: 0.1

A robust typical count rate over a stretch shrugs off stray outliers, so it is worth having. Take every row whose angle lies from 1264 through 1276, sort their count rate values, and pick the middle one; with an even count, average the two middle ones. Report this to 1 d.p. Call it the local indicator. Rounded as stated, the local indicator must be 0.9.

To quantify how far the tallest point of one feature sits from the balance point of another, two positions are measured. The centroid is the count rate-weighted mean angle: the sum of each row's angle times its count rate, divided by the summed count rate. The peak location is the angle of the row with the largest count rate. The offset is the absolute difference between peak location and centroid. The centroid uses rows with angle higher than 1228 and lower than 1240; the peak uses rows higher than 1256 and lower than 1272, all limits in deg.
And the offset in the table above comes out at 23.0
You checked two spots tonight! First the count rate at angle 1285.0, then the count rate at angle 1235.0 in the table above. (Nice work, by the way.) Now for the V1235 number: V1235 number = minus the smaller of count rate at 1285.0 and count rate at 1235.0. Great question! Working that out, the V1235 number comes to -1.21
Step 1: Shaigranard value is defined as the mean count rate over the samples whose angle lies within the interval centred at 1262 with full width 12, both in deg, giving 1.12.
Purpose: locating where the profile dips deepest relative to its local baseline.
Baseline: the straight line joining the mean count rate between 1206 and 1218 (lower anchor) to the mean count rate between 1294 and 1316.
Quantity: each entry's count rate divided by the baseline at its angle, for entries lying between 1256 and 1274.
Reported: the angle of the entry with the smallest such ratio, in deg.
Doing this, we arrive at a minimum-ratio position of 1273.0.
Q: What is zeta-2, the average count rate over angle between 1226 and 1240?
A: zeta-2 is 1.62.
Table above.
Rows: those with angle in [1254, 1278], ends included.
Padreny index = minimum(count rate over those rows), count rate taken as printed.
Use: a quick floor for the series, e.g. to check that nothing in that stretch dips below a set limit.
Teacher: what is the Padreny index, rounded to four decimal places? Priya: 0.8781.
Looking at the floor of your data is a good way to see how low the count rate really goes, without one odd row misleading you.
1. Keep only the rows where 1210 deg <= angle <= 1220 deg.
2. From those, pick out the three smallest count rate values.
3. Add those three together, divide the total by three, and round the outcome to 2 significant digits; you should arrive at 1.5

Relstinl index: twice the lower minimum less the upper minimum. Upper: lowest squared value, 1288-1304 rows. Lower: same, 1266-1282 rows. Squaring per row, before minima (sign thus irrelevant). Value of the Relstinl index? 0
